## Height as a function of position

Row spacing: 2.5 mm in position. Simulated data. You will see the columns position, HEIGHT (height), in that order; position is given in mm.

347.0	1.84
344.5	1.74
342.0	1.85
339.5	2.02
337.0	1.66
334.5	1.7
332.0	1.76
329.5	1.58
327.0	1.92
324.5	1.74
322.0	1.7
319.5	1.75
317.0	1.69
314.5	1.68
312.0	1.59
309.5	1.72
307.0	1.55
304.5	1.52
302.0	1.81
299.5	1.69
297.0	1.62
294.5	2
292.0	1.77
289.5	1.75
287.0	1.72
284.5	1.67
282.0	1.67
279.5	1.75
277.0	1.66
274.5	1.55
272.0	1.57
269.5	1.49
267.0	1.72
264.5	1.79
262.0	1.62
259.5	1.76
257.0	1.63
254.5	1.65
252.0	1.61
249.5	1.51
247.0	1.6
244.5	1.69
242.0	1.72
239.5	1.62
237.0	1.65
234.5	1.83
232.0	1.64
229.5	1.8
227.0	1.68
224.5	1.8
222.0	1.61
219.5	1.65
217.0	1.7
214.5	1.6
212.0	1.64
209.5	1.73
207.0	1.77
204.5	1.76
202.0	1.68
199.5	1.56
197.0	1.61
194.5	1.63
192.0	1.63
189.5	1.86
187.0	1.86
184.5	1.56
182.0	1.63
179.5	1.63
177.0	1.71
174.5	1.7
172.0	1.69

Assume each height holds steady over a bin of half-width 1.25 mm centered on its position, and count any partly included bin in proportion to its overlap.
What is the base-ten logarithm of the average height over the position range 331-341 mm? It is 0.252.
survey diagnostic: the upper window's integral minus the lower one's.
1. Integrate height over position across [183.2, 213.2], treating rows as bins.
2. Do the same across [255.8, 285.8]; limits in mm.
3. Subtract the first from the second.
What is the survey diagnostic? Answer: -1.0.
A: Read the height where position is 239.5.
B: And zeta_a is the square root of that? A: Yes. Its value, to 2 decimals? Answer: 1.27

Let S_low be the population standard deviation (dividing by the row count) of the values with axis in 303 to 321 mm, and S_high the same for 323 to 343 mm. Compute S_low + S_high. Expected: 0.22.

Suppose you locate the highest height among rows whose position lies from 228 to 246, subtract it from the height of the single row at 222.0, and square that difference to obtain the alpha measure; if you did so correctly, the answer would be 0.048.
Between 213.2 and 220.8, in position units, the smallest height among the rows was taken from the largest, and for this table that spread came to 0.10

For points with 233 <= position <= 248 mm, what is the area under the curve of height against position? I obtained 25.3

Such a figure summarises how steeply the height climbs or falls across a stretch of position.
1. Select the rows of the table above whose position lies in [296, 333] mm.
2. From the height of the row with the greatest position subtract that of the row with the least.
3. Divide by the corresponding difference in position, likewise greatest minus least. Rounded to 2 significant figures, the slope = 0.0040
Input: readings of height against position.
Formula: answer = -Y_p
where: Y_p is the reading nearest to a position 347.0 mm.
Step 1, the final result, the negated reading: -1.84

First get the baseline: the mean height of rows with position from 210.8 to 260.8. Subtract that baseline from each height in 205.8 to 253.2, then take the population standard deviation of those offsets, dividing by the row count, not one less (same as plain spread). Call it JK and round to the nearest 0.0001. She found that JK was 0.0807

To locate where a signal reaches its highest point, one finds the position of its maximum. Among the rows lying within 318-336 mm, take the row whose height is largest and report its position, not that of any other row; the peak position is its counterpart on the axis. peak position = 327.0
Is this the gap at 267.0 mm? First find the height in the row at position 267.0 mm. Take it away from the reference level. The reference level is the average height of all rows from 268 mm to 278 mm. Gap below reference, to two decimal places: -0.15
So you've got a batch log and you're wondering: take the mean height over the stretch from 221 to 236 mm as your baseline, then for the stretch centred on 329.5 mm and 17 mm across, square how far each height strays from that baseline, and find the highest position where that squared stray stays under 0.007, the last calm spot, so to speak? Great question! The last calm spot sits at 337.0 mm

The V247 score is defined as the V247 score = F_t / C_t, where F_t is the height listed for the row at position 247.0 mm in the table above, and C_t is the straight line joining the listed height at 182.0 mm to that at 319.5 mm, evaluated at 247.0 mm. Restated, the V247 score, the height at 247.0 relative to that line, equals 0.95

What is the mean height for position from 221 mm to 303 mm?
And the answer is 1.686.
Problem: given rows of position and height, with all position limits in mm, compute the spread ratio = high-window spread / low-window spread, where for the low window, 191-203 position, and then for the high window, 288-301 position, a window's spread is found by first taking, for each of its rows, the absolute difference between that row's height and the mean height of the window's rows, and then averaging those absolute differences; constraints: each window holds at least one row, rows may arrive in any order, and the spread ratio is 3.2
